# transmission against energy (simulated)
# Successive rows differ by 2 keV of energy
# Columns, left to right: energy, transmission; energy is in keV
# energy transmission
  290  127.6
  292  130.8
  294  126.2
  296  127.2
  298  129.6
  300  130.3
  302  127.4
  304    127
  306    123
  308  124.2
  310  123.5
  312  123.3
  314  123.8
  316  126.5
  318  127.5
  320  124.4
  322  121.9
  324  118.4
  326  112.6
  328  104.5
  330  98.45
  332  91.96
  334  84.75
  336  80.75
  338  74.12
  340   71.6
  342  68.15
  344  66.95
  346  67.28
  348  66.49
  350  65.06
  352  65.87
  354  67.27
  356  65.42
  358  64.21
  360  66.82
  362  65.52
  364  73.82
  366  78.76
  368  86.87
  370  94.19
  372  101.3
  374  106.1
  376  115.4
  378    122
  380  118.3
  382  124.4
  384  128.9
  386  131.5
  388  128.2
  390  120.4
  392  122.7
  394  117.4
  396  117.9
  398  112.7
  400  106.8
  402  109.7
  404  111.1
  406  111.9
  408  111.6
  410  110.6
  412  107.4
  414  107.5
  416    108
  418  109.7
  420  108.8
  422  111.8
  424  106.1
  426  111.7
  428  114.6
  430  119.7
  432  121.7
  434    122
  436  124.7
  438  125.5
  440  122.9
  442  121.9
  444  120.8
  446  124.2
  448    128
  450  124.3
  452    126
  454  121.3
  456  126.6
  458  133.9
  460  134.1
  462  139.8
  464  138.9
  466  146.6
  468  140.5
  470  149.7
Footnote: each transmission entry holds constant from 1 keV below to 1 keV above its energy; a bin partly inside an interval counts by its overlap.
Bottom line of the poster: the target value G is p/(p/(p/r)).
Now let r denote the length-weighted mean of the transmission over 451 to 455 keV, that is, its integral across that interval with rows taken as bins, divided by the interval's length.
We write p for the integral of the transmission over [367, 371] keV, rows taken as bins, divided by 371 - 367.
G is 0.7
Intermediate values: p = 91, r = 124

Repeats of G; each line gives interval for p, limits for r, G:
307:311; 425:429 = 1.1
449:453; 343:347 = 1.9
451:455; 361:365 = 1.8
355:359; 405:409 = 0.6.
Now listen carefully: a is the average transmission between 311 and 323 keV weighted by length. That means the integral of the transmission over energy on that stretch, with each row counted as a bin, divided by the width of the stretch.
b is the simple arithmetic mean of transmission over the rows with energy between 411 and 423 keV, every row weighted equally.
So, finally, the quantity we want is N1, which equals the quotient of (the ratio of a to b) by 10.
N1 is 0.114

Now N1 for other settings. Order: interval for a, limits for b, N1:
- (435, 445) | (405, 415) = 0.112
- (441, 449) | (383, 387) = 0.095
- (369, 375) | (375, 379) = 0.085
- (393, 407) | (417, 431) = 0.101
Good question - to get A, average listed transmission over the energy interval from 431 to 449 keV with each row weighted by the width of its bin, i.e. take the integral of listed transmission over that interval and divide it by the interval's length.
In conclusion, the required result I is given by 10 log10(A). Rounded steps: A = 124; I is 20.9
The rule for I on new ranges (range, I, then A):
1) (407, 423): 20.4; 109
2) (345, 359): 18.2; 66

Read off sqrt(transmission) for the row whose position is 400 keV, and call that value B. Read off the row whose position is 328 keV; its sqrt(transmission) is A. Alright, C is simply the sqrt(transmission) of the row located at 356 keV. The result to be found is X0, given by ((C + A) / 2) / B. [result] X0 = 0.89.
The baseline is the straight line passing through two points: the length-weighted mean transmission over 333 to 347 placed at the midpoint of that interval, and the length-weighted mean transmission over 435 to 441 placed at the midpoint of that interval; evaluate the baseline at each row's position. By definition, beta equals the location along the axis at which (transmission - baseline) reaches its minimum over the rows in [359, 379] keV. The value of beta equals 362 keV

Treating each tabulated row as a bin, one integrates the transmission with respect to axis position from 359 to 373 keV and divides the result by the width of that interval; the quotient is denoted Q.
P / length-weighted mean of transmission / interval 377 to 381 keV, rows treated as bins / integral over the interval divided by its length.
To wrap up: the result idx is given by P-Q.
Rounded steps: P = 120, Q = 81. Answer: 39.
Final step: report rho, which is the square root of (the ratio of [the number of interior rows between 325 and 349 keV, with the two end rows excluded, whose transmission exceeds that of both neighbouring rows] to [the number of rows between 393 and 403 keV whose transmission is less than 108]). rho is 1.00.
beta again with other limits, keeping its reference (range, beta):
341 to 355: 352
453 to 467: 454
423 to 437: 424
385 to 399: 398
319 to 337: 336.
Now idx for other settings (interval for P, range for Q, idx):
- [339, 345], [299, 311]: -57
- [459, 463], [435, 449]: 13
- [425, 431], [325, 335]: 17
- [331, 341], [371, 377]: -27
